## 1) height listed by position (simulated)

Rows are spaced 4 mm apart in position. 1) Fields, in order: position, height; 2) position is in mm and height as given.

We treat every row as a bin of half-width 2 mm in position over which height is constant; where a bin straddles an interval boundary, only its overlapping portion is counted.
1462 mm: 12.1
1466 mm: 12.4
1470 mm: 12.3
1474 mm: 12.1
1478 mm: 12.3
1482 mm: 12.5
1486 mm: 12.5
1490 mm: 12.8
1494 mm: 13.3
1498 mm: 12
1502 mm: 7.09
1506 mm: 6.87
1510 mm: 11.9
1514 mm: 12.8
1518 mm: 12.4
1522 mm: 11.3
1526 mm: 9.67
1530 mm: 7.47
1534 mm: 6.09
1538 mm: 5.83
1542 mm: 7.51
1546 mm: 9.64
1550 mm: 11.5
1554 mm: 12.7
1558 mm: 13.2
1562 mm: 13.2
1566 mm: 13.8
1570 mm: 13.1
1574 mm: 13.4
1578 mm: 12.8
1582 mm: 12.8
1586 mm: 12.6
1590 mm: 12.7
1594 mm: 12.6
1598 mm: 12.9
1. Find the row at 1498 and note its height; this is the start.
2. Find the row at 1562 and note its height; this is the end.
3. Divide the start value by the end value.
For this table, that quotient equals 0.91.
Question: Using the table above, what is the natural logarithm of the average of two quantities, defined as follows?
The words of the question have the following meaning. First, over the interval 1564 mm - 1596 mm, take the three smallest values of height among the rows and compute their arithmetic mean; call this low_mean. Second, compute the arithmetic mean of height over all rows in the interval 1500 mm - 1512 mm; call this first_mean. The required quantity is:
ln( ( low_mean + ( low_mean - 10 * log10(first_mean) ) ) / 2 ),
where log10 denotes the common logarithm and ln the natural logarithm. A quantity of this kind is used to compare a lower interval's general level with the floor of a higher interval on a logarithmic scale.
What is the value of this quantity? 2.1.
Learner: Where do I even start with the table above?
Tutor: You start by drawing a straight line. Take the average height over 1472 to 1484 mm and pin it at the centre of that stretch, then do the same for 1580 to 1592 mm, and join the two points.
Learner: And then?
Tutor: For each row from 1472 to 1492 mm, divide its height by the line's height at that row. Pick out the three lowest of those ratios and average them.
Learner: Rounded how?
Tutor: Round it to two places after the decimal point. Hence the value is 1.00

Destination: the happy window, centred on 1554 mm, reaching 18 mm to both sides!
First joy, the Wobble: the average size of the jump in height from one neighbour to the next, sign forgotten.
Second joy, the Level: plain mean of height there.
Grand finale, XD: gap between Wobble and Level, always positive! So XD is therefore 10.1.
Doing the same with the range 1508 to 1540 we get 8.6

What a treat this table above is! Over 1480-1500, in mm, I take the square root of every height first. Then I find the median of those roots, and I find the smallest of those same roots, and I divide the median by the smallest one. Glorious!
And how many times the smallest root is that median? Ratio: 1.02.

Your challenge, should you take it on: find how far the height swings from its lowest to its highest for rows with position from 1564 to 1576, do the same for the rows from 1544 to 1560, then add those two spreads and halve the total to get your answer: 2.13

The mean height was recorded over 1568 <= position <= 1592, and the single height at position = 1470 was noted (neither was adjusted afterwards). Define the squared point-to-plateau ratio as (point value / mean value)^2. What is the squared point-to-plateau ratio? 0.91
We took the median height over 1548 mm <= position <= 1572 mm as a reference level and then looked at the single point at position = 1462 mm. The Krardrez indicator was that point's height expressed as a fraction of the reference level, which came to 0.92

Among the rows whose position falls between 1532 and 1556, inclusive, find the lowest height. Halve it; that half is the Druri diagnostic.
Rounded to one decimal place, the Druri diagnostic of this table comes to 2.9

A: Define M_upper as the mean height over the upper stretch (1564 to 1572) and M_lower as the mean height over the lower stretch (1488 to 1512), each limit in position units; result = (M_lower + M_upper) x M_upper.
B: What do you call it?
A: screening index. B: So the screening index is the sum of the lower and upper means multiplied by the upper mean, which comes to 324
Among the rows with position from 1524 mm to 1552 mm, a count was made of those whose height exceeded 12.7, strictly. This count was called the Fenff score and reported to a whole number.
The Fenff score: 0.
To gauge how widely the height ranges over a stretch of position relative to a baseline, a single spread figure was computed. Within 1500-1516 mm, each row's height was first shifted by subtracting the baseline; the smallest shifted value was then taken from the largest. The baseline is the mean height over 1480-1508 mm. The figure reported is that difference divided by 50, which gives 0.12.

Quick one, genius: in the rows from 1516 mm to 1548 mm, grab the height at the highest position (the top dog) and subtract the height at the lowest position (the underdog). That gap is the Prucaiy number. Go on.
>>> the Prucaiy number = -2.8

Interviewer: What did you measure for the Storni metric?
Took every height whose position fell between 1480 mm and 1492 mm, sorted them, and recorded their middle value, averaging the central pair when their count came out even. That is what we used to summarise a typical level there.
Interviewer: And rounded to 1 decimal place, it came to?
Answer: 12.5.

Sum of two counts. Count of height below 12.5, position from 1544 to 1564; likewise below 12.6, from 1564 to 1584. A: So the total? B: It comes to 2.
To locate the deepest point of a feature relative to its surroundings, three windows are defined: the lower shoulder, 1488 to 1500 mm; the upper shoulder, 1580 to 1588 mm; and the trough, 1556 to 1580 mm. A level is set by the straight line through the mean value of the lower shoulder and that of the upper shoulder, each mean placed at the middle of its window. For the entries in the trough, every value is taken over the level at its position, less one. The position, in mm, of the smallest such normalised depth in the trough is 1578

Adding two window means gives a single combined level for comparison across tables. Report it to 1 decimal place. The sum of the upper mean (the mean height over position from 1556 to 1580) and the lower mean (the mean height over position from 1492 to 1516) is 23.9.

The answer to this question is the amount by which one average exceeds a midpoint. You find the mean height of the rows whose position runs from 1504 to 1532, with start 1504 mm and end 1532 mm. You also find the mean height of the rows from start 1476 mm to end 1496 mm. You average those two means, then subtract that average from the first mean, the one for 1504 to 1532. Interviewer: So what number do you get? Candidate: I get -1.2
